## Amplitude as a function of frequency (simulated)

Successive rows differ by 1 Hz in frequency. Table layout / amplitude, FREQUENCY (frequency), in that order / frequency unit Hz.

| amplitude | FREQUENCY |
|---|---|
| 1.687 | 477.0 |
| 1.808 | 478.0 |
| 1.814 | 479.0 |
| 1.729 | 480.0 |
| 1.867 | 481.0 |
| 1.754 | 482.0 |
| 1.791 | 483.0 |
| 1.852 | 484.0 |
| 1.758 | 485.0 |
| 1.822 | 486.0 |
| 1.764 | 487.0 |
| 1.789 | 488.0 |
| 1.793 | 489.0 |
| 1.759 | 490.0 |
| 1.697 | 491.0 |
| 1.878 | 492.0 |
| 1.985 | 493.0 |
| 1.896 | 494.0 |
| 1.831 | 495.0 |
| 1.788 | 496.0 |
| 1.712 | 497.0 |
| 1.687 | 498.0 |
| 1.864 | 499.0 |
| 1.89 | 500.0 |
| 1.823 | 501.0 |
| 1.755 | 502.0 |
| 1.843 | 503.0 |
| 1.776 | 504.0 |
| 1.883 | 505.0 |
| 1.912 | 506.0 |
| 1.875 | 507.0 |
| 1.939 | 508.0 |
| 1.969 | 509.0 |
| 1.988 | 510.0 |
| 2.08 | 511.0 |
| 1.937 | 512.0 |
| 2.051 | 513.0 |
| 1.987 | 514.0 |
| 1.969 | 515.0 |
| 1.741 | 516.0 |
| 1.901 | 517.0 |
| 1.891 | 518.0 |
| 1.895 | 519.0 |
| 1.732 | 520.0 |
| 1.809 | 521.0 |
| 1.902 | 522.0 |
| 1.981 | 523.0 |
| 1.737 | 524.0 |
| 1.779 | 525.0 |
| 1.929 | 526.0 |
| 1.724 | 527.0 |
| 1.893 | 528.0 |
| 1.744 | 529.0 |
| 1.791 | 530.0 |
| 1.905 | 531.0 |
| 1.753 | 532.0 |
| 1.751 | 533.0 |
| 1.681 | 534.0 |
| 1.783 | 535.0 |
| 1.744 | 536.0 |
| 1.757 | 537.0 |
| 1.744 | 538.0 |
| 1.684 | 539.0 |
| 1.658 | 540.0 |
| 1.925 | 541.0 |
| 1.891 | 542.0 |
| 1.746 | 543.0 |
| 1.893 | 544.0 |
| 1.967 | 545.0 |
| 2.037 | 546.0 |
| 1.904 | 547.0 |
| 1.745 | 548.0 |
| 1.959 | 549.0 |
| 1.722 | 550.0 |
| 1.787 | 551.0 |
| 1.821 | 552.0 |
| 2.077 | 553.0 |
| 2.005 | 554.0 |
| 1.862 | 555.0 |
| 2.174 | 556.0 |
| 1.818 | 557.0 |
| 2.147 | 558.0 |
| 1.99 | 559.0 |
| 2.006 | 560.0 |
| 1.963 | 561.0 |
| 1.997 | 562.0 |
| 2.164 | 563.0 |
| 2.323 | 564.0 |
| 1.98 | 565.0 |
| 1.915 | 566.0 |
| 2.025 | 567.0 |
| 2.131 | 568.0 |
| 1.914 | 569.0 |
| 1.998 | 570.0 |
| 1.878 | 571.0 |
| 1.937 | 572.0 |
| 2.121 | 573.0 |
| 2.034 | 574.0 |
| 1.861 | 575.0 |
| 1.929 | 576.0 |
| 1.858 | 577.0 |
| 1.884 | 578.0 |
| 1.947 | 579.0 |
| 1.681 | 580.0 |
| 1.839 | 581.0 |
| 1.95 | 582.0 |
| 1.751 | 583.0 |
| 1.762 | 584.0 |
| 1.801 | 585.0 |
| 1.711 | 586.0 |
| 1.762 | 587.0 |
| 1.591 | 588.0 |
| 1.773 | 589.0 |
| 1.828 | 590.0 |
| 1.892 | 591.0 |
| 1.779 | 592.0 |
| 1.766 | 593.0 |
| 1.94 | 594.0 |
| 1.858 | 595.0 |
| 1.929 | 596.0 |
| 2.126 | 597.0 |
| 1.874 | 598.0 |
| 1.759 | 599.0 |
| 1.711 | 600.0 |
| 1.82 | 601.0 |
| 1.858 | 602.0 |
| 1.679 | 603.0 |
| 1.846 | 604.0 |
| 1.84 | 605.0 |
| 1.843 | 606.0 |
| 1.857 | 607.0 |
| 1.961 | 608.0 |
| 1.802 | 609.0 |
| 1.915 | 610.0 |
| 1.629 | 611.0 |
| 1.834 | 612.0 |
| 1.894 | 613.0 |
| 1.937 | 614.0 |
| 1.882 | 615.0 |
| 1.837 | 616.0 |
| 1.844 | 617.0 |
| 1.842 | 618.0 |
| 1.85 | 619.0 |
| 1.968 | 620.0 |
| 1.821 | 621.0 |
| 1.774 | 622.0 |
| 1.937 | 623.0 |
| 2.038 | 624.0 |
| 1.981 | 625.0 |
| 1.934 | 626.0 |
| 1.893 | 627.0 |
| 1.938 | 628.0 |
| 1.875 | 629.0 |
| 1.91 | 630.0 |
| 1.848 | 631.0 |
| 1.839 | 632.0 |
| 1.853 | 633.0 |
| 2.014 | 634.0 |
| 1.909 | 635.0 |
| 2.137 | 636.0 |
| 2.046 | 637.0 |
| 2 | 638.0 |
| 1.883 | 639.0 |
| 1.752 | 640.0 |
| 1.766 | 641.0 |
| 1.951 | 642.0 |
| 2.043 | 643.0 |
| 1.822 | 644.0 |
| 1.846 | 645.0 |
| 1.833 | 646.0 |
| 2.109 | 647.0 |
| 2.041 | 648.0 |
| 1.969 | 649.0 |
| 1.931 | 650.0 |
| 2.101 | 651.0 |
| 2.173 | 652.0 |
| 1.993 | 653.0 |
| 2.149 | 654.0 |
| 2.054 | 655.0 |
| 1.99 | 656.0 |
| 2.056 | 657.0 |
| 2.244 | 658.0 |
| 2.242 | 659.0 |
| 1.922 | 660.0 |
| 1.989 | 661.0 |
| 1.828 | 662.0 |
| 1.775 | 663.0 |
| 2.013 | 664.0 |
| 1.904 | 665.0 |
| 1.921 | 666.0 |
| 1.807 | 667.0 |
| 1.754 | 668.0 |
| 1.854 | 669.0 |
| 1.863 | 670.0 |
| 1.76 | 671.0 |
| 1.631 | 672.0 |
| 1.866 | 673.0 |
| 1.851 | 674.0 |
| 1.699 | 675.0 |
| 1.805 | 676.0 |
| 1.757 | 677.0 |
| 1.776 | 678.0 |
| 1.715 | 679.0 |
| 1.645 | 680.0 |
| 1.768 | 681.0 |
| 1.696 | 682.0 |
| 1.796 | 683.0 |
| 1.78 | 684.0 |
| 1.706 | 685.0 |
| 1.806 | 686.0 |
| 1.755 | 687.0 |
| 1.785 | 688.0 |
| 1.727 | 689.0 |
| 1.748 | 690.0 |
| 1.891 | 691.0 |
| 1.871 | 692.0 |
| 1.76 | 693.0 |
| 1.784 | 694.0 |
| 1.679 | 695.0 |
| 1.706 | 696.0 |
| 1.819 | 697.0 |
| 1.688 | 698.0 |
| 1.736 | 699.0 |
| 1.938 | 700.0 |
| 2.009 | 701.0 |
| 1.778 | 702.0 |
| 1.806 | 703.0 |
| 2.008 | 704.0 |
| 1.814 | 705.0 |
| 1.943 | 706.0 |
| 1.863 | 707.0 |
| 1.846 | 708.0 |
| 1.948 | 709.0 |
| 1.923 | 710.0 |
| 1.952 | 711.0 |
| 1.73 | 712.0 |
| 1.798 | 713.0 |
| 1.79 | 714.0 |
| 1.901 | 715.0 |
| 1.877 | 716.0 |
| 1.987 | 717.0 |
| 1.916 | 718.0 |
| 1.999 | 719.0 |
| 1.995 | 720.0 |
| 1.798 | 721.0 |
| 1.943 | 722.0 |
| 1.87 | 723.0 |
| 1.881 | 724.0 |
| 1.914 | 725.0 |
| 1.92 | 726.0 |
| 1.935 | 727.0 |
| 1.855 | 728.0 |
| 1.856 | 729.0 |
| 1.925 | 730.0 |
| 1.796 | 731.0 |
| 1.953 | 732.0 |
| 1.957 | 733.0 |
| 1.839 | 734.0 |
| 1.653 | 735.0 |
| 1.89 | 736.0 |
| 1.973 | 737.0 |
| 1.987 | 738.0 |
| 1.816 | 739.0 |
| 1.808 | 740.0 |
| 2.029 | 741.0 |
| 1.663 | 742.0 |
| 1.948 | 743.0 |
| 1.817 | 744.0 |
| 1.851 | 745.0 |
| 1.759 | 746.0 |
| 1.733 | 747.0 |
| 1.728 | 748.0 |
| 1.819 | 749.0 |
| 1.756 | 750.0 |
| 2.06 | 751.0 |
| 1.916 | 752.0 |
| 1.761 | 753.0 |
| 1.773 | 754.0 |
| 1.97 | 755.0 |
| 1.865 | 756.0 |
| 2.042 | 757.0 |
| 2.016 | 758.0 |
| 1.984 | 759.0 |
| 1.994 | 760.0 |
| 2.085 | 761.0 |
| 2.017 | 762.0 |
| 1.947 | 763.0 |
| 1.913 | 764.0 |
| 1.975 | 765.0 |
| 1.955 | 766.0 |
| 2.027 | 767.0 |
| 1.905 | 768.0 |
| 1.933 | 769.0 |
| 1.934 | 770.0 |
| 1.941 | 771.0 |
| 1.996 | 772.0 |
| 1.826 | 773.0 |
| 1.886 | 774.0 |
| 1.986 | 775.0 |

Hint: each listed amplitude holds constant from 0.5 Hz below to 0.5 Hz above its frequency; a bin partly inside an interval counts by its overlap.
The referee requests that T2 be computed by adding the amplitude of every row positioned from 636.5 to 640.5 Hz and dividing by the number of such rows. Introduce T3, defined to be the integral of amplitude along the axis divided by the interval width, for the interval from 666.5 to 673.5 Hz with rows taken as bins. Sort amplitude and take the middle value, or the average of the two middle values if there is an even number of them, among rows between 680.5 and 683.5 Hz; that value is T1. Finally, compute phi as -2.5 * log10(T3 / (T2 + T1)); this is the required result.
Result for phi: 0.78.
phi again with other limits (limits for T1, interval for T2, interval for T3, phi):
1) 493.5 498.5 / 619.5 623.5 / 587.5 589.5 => 0.85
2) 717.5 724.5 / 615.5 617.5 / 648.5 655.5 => 0.66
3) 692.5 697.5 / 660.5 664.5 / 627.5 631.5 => 0.72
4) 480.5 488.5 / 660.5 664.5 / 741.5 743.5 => 0.78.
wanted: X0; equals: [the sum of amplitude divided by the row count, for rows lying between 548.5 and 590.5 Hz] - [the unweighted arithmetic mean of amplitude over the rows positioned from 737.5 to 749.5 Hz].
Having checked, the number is 0.09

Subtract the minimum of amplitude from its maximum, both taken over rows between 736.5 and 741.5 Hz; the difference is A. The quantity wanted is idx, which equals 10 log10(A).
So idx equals -6.6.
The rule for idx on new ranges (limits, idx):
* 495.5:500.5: -6.9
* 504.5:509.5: -10.3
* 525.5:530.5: -6.9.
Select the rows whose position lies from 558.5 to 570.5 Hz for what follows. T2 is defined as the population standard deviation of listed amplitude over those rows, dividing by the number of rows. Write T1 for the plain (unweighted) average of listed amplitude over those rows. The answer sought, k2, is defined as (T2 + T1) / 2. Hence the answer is 1.073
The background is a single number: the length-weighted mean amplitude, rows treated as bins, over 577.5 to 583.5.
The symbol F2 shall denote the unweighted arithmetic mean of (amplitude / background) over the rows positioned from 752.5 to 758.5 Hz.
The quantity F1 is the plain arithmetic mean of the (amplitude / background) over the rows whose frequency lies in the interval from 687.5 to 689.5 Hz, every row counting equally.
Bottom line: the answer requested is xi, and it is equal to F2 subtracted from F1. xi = -0.081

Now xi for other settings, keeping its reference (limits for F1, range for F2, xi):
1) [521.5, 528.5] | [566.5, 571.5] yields -0.076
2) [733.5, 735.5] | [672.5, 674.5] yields -0.061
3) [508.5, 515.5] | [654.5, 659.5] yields -0.065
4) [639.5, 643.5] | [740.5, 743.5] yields -0.001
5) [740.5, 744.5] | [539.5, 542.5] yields 0.021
